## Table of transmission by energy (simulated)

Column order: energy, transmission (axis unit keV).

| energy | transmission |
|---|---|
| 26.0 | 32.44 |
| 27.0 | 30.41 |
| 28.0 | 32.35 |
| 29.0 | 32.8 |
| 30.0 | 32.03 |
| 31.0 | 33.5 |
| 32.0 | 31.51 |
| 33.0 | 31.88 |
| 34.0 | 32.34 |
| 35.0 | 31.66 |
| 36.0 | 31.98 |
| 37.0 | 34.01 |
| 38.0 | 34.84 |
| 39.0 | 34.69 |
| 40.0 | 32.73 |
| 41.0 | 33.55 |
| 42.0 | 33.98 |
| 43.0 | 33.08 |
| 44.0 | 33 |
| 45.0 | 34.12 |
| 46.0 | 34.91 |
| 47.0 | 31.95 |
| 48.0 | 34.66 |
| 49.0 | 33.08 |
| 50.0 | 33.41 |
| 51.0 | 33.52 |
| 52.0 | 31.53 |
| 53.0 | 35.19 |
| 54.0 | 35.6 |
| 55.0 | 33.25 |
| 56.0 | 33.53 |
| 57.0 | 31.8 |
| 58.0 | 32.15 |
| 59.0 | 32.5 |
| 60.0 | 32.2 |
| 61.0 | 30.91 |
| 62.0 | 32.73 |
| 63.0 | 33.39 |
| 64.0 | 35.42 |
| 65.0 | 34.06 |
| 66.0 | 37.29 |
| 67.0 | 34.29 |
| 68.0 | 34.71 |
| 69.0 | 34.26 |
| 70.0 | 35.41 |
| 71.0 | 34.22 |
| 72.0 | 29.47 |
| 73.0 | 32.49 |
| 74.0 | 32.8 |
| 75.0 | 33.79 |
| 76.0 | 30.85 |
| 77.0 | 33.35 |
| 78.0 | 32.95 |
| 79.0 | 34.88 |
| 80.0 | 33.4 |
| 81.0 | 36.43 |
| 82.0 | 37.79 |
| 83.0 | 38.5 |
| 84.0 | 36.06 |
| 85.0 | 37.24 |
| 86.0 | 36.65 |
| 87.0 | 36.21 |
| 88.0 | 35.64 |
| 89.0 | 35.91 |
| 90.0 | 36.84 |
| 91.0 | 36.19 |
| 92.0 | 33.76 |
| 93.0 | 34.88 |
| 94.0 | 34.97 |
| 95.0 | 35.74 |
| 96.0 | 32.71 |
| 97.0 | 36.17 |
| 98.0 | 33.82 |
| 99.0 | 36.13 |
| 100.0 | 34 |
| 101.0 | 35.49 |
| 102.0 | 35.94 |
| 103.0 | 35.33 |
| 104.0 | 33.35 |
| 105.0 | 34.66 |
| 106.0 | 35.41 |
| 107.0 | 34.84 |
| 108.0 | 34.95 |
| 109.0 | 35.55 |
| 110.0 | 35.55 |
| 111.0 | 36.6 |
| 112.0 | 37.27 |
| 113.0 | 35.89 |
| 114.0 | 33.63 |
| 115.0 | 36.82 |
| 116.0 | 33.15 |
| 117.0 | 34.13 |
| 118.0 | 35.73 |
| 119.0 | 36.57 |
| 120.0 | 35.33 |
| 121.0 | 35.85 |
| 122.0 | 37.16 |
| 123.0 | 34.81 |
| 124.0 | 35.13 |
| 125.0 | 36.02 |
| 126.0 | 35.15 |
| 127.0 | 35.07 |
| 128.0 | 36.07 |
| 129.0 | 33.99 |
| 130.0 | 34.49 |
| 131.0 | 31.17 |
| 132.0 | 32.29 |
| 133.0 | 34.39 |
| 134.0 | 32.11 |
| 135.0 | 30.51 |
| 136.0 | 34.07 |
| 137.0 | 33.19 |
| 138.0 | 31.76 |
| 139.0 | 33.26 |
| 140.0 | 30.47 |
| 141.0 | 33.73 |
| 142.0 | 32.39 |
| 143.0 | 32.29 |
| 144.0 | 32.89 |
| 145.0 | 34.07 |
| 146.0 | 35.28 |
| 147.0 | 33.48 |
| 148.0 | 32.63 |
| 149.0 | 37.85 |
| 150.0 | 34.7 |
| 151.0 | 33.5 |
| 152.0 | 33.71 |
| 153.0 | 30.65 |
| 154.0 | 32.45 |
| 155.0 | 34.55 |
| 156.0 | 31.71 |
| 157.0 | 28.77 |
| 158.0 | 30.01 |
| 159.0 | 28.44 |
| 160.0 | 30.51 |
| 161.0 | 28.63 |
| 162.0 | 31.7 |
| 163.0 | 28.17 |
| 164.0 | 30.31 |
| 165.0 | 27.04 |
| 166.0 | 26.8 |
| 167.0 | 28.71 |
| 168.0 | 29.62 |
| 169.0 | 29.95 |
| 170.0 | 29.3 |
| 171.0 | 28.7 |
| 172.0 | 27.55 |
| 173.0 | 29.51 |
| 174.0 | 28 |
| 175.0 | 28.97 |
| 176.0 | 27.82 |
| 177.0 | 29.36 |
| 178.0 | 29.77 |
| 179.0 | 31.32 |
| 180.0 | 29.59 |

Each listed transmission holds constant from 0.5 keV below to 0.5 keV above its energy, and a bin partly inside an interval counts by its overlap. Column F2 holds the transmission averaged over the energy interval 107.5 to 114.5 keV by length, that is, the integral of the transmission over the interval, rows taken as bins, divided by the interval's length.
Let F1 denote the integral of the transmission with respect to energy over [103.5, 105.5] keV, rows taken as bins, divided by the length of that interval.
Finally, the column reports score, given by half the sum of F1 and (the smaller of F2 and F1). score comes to 34.0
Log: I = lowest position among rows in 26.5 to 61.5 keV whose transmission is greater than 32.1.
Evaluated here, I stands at 28.0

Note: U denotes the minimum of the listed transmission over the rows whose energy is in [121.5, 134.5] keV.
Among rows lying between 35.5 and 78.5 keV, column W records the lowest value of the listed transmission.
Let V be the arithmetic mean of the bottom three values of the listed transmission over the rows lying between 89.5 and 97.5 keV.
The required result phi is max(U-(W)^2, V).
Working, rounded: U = 31.17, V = 33.8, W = 29.47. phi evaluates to 33.8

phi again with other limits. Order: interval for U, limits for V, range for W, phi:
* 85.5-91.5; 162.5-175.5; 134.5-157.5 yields 27.1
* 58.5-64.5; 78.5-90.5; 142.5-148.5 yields 34.6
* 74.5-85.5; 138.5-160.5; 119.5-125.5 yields 29.1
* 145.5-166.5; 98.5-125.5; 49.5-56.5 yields 33.4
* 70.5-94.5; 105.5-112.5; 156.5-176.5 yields 35.1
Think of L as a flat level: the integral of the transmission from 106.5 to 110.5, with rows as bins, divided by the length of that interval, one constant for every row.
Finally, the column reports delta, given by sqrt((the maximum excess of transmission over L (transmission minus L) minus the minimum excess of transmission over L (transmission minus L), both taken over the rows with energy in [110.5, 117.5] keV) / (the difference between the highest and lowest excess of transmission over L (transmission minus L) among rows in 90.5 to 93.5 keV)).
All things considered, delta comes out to 1.3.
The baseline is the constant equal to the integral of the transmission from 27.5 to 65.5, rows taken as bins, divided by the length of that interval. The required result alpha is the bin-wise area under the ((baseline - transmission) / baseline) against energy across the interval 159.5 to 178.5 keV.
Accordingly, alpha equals 2.40 keV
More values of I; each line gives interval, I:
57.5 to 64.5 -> 58.0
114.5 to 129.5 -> 115.0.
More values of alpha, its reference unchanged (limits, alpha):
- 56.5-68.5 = -0.11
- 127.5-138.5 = 0.02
